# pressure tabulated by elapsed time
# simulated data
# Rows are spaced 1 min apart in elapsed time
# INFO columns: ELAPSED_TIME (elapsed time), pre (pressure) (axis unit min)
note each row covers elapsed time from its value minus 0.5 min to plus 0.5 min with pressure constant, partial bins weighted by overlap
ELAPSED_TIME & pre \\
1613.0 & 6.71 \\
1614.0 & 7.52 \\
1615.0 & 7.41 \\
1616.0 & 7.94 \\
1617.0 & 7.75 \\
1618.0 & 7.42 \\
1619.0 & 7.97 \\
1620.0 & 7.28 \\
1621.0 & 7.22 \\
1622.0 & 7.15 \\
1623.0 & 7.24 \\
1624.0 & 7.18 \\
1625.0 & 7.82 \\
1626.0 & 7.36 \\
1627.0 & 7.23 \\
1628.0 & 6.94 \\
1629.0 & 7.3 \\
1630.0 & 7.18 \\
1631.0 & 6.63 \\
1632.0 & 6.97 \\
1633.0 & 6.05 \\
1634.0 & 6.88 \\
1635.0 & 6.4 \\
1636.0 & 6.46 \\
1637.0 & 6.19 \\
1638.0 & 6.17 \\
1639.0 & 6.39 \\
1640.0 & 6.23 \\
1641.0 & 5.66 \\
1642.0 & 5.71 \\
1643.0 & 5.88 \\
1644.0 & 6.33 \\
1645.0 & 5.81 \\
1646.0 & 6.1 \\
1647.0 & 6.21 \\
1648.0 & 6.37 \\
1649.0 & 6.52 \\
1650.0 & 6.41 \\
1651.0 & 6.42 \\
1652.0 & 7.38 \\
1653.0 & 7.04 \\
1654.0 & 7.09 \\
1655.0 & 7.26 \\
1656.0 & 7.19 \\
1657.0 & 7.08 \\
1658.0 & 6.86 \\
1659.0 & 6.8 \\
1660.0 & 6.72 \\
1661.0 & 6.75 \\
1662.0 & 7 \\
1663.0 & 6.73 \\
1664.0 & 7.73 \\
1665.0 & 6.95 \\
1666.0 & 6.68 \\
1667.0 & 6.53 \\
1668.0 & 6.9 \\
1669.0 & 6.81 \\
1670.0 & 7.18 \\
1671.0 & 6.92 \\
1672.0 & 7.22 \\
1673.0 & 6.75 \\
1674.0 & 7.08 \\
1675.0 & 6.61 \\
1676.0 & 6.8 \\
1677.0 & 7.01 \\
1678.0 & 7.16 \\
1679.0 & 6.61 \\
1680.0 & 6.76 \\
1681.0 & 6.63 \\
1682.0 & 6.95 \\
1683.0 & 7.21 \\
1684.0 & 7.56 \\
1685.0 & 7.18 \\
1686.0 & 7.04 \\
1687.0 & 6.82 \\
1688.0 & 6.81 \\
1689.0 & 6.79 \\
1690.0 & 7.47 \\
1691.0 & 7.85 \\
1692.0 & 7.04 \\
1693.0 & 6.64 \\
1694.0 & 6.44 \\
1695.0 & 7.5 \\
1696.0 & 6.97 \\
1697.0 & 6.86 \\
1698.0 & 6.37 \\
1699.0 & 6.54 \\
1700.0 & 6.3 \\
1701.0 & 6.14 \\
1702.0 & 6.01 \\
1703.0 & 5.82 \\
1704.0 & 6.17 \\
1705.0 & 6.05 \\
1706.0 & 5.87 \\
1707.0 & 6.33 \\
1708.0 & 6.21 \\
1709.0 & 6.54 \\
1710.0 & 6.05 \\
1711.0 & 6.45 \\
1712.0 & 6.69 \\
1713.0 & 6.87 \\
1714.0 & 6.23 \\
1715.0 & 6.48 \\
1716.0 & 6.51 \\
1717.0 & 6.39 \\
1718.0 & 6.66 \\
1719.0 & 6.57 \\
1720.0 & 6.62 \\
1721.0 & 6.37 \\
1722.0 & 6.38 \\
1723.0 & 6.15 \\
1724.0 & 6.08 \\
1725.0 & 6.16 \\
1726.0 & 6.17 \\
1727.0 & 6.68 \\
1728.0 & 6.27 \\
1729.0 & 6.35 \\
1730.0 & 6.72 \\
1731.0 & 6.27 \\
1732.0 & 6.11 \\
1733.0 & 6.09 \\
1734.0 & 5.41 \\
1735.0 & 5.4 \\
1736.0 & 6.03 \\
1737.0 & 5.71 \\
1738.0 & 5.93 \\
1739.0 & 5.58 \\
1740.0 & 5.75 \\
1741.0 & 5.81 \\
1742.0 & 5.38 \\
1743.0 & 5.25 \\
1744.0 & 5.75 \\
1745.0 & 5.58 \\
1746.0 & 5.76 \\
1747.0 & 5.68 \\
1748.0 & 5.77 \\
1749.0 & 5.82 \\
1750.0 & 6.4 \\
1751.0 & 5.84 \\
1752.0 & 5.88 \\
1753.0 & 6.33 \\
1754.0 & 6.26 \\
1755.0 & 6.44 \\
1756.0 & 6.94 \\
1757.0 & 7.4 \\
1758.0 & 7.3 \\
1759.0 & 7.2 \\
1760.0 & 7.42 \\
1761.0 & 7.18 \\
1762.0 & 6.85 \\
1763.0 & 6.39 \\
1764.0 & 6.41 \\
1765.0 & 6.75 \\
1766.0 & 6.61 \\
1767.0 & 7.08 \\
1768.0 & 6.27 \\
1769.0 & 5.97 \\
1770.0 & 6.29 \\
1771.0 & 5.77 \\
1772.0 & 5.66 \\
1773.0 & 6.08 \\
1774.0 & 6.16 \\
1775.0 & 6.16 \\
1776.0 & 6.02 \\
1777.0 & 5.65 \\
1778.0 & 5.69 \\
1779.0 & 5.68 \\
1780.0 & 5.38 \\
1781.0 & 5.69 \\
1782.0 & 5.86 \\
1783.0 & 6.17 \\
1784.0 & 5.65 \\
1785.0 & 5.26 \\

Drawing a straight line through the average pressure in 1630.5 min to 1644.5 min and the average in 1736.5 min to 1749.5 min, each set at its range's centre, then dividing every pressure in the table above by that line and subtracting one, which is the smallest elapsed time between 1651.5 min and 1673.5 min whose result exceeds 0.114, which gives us 1652.0 min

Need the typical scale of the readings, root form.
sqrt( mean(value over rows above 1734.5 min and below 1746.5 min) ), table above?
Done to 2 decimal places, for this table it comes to 2.38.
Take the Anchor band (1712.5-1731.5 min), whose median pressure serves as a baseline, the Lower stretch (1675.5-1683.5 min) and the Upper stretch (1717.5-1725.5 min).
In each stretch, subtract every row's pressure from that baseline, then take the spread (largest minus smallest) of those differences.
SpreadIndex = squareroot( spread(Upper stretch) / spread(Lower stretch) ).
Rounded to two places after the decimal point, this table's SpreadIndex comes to 0.98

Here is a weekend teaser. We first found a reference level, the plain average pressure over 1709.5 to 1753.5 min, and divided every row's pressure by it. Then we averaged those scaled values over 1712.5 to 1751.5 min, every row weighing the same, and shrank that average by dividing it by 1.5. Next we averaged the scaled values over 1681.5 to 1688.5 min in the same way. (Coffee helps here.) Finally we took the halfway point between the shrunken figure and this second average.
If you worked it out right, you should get 0.91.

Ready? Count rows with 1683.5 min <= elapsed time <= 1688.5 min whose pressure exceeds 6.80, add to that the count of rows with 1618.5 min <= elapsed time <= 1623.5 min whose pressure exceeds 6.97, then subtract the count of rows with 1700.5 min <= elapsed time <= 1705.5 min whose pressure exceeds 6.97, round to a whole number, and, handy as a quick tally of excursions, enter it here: 10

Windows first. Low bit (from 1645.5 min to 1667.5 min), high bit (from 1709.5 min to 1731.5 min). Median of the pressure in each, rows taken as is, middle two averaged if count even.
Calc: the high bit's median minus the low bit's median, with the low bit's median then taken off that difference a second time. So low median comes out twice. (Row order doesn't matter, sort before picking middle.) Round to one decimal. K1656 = -7.2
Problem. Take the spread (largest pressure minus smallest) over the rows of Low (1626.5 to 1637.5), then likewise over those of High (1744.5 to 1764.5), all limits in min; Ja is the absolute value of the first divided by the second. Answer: 0.68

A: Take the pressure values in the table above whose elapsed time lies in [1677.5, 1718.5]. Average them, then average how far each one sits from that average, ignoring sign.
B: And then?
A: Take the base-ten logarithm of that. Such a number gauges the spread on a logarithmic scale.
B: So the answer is -0.43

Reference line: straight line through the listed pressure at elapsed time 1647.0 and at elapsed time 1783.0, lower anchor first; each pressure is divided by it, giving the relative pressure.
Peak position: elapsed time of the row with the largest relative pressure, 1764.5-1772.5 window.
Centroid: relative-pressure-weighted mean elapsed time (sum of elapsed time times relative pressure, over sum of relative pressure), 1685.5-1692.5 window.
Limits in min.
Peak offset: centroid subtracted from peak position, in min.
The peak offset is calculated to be 77.9 min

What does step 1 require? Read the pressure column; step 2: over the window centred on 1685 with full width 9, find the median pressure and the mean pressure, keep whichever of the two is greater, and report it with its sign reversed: -7.0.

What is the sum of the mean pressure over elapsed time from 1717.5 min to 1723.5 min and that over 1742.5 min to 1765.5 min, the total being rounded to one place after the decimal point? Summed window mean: 12.8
